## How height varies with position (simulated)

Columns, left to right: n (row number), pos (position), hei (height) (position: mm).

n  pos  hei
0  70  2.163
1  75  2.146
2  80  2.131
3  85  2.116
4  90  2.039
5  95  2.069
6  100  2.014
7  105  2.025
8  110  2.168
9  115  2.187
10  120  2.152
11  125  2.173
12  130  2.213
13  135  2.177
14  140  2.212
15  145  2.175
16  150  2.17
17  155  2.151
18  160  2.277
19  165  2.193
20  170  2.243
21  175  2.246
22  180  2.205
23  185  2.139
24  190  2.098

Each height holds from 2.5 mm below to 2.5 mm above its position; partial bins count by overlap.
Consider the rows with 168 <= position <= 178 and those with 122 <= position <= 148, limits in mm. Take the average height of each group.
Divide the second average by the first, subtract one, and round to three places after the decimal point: -0.024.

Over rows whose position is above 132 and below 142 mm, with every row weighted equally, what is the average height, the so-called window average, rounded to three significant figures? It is 2.19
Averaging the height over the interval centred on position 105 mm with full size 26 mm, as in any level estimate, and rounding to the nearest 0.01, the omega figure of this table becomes 2.09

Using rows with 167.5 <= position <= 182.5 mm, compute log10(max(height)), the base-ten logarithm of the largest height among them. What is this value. 0.351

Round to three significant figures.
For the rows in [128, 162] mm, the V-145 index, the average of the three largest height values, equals 2.23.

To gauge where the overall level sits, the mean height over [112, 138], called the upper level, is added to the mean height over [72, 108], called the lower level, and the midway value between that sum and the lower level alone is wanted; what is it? 3.17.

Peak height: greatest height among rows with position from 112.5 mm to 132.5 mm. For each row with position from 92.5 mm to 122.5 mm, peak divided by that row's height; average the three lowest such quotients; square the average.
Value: 1.04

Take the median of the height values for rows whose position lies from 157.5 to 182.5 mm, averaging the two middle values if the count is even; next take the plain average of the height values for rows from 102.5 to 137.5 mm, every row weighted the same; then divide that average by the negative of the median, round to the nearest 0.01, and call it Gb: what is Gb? -0.96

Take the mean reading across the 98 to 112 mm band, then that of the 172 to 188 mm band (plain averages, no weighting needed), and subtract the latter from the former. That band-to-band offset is -0.128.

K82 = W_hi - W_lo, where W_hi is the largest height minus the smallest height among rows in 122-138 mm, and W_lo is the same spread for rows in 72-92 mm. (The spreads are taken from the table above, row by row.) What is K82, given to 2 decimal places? -0.07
